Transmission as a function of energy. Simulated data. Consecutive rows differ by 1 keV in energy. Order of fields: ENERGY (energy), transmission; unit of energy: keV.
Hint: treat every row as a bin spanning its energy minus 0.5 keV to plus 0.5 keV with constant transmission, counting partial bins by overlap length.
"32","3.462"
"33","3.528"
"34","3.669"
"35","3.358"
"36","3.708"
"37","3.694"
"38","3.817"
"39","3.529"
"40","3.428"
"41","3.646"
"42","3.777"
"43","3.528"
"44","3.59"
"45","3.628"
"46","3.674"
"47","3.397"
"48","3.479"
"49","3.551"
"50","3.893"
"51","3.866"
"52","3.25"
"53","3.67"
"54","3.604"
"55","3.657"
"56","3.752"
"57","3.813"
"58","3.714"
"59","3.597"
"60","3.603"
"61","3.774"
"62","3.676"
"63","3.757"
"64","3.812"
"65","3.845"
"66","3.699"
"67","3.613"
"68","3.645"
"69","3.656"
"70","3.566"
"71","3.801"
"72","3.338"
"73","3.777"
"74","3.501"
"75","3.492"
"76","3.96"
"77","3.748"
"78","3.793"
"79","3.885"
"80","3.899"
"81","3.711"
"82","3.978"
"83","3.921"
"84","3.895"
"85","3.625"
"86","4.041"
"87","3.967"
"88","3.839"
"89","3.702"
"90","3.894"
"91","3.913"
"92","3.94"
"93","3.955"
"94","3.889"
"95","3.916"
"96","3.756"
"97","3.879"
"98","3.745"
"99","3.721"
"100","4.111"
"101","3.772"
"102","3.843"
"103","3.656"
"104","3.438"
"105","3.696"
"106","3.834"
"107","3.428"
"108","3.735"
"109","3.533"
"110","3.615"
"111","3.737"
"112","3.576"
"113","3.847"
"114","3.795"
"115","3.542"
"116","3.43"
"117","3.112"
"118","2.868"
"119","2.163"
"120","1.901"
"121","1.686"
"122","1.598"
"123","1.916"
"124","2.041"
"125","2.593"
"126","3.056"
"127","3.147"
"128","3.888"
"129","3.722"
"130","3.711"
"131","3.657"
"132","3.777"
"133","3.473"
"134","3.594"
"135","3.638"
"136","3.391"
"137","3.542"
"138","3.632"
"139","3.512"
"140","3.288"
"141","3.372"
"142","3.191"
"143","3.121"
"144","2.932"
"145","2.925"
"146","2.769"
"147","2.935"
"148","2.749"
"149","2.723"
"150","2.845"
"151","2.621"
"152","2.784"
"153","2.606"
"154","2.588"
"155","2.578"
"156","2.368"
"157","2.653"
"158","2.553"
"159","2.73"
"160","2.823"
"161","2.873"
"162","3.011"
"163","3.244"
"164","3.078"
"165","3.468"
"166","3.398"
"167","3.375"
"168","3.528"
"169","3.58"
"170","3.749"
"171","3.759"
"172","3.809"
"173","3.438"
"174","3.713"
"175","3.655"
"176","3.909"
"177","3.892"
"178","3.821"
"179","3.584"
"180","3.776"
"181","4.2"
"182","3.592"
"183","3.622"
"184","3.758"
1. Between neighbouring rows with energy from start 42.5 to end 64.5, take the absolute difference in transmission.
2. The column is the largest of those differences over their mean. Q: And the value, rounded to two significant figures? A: 4.5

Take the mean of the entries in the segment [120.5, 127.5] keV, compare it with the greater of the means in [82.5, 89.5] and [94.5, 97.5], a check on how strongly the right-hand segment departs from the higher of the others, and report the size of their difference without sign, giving 1.6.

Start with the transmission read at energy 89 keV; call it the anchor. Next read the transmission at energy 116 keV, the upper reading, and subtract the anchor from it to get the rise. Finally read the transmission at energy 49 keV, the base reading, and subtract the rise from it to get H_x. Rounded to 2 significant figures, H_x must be 3.8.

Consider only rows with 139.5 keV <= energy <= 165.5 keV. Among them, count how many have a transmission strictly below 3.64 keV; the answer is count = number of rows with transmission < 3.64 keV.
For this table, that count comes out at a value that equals 26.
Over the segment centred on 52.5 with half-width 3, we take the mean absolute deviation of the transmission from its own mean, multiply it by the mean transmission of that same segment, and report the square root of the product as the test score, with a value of 0.75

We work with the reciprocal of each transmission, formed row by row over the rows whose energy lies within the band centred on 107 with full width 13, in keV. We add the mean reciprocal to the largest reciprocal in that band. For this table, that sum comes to 0.56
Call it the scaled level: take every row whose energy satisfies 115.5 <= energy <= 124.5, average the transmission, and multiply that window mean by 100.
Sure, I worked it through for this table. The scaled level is 230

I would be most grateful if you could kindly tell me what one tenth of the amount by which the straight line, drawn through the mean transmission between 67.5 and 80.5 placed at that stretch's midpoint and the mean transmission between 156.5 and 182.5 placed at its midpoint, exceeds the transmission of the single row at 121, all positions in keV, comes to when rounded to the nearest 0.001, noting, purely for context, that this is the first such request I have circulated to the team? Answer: 0.188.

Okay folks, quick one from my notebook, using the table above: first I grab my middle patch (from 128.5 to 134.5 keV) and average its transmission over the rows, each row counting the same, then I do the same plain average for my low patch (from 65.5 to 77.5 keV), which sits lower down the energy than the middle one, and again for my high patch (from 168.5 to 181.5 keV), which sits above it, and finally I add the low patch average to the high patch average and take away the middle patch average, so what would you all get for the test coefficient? 3.75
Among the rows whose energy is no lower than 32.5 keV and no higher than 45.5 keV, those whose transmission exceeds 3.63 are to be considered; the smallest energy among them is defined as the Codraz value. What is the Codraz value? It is 34 keV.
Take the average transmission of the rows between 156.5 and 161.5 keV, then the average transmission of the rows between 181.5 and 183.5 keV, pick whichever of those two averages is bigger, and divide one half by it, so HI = 0.139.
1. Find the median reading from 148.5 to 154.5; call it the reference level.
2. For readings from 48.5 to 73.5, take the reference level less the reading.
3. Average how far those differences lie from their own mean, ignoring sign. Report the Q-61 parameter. 0.11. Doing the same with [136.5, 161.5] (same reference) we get 0.27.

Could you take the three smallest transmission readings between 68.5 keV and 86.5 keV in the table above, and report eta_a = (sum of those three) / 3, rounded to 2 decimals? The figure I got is 3.44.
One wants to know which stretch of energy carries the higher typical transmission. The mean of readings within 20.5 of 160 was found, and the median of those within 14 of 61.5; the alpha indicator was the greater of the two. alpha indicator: 3.66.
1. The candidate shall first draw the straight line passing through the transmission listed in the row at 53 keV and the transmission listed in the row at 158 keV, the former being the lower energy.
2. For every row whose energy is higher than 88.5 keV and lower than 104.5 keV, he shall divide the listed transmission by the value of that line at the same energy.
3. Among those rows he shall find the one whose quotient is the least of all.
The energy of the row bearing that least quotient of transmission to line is 104 keV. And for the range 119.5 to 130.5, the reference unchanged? 122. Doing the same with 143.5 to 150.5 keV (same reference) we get 149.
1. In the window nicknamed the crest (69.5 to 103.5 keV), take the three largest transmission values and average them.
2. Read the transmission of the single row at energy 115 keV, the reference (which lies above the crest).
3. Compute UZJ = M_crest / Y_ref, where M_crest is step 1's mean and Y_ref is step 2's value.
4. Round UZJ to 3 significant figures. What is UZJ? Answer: 1.14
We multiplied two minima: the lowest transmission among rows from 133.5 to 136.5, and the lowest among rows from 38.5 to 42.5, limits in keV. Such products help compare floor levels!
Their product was 12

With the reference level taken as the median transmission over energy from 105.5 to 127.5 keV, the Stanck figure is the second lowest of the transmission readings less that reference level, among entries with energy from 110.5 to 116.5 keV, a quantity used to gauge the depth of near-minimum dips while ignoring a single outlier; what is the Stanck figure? 0.3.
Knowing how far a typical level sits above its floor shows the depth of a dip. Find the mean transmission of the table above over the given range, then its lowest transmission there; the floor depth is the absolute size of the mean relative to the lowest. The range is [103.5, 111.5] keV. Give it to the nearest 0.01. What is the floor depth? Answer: 0.20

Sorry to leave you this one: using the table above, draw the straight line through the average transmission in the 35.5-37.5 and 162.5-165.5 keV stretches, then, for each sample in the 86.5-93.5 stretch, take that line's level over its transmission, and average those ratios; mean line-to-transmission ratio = 0.91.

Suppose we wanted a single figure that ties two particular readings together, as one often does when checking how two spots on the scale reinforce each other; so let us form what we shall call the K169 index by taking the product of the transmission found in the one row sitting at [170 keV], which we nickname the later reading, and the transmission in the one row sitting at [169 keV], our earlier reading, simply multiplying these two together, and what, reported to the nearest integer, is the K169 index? 13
